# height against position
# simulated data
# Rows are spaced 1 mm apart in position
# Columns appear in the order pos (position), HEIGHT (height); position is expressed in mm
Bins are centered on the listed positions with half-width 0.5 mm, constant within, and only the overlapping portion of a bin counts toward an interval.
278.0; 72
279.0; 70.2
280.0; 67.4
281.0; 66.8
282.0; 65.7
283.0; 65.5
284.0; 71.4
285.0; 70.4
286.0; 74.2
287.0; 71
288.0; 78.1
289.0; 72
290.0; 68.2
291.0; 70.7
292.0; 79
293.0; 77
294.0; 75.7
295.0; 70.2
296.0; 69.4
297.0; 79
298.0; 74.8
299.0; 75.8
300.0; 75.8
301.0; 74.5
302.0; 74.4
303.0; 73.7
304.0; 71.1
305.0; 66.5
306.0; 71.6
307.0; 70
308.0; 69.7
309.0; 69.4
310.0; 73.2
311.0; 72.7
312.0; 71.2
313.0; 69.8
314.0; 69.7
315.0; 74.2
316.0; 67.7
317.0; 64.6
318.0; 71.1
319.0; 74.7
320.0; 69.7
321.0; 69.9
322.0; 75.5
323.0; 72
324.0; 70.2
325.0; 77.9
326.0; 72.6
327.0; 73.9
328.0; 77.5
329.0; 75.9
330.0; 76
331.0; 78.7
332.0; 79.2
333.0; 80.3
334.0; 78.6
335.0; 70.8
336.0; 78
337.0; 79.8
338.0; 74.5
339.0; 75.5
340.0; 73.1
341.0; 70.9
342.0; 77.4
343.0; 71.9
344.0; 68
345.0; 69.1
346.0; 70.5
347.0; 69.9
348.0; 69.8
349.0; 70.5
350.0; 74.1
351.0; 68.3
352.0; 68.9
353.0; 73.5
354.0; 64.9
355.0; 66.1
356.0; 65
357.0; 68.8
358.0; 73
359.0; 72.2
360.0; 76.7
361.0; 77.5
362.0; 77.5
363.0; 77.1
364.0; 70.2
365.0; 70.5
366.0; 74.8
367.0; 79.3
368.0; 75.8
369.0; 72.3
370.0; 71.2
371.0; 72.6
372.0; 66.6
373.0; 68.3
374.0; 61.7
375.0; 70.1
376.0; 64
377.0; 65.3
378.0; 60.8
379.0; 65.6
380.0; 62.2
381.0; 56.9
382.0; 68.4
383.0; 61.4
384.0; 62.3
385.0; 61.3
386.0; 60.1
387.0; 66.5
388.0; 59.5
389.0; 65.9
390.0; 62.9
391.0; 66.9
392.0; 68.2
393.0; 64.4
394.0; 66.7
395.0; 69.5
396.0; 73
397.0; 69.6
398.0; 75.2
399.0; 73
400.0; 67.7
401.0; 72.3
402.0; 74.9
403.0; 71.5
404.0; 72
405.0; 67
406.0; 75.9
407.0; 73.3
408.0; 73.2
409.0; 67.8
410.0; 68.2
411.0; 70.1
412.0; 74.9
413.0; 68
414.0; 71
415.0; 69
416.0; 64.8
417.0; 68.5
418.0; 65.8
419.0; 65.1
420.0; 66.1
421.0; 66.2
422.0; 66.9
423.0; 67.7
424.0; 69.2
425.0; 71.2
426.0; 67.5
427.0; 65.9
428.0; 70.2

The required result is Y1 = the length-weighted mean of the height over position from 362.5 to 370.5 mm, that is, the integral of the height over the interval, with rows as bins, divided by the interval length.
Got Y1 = 73.9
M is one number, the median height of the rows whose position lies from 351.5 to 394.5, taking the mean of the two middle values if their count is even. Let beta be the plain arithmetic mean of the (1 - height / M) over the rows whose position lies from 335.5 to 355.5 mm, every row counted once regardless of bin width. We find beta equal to -0.072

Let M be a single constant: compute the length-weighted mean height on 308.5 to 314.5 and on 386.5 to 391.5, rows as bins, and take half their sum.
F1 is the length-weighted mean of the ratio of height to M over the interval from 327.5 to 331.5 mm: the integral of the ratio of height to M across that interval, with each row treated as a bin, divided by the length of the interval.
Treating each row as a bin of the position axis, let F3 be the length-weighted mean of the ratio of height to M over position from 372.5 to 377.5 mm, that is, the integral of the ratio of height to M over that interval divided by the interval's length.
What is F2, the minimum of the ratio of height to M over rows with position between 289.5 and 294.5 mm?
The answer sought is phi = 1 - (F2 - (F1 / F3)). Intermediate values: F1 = 1.14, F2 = 1.01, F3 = 0.97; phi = 1.16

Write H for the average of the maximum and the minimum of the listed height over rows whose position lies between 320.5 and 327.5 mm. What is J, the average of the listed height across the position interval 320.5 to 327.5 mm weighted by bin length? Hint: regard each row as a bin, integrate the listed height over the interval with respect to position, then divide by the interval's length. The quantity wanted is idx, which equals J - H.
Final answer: -0.76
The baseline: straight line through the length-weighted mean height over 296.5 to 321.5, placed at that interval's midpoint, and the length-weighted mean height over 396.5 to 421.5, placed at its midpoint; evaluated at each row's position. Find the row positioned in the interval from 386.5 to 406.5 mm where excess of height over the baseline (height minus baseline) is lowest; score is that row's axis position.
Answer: 388.0 mm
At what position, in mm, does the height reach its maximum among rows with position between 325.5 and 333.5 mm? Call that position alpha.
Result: 333.0 mm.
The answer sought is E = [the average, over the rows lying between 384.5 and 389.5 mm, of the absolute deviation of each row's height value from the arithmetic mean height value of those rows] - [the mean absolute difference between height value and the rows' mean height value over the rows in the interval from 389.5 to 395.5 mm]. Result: 1.0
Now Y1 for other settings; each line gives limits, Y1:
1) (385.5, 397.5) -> 66.1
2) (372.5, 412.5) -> 67.5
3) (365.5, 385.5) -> 67.0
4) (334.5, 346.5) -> 73.3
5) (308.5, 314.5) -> 71.0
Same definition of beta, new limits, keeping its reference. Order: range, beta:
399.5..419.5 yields -0.047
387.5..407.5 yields -0.038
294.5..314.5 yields -0.078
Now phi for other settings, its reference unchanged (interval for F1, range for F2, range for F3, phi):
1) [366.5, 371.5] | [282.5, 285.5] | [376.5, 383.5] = 1.21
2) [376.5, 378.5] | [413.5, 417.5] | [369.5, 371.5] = 0.92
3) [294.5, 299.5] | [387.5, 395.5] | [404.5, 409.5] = 1.15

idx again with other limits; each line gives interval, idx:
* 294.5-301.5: 0.01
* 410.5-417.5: -0.38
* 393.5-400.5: -0.28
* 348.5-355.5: -0.03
